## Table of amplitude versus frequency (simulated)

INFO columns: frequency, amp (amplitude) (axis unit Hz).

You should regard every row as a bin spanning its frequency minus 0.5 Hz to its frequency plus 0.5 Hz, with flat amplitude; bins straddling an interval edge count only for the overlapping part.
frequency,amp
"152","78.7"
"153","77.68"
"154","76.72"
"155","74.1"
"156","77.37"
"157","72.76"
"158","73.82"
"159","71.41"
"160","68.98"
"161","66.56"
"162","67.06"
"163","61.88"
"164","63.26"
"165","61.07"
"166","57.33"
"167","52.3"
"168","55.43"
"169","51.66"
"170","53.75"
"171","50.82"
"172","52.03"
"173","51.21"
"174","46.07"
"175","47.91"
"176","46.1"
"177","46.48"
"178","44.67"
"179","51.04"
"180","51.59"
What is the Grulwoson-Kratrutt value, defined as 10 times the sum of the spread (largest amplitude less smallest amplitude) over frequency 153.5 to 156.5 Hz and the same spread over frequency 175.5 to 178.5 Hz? 51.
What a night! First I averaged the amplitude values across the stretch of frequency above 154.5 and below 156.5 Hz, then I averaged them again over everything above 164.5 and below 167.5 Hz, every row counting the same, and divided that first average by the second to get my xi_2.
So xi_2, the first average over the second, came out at 1.33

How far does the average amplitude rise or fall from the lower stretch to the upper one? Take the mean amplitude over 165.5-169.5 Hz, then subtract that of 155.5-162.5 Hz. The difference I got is -17.0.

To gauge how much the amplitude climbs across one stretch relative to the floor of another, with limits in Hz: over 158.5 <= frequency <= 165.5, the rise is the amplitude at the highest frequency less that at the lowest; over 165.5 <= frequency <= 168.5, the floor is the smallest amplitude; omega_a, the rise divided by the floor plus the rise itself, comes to -11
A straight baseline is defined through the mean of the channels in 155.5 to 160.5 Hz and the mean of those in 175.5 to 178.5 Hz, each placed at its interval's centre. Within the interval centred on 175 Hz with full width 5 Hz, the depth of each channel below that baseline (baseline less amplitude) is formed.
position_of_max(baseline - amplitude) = 174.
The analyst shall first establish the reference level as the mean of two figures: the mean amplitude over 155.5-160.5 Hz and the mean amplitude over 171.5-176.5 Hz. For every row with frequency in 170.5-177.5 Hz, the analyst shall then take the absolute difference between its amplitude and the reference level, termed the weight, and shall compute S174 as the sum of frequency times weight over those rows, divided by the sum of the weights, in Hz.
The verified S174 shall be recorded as 174.3 Hz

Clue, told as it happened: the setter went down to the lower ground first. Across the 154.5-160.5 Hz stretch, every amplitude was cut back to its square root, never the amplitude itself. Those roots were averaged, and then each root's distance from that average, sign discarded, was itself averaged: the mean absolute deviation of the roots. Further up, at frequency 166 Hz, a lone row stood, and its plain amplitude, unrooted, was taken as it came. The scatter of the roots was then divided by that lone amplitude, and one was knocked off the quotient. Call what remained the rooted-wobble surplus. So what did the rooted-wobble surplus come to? -0.998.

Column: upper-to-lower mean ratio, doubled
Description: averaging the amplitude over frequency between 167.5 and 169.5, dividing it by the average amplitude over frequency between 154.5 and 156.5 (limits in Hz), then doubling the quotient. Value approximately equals 1.41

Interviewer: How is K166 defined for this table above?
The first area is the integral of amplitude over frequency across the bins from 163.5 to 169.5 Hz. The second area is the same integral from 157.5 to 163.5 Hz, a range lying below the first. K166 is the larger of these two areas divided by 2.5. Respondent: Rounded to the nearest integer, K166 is 164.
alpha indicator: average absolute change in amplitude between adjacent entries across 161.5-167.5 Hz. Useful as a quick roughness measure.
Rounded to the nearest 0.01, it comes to 3.50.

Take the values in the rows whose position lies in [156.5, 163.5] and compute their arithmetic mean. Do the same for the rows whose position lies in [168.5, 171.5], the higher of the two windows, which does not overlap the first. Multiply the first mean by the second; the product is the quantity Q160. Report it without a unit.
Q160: 3589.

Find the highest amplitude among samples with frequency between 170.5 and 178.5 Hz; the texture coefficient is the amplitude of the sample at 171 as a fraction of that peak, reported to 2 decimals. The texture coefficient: 0.98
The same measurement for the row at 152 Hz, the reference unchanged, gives 1.51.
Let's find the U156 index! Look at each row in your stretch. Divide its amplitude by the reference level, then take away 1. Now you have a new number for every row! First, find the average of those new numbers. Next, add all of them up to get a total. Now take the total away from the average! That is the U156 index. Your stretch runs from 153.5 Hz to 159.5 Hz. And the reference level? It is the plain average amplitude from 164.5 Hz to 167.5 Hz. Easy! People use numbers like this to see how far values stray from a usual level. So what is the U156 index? -1.5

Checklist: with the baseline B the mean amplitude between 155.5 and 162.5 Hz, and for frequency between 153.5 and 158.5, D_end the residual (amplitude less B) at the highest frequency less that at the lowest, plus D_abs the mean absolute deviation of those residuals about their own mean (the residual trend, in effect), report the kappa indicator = -1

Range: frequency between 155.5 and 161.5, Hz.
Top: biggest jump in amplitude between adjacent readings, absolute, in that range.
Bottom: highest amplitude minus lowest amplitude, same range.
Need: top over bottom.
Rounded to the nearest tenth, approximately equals 0.4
